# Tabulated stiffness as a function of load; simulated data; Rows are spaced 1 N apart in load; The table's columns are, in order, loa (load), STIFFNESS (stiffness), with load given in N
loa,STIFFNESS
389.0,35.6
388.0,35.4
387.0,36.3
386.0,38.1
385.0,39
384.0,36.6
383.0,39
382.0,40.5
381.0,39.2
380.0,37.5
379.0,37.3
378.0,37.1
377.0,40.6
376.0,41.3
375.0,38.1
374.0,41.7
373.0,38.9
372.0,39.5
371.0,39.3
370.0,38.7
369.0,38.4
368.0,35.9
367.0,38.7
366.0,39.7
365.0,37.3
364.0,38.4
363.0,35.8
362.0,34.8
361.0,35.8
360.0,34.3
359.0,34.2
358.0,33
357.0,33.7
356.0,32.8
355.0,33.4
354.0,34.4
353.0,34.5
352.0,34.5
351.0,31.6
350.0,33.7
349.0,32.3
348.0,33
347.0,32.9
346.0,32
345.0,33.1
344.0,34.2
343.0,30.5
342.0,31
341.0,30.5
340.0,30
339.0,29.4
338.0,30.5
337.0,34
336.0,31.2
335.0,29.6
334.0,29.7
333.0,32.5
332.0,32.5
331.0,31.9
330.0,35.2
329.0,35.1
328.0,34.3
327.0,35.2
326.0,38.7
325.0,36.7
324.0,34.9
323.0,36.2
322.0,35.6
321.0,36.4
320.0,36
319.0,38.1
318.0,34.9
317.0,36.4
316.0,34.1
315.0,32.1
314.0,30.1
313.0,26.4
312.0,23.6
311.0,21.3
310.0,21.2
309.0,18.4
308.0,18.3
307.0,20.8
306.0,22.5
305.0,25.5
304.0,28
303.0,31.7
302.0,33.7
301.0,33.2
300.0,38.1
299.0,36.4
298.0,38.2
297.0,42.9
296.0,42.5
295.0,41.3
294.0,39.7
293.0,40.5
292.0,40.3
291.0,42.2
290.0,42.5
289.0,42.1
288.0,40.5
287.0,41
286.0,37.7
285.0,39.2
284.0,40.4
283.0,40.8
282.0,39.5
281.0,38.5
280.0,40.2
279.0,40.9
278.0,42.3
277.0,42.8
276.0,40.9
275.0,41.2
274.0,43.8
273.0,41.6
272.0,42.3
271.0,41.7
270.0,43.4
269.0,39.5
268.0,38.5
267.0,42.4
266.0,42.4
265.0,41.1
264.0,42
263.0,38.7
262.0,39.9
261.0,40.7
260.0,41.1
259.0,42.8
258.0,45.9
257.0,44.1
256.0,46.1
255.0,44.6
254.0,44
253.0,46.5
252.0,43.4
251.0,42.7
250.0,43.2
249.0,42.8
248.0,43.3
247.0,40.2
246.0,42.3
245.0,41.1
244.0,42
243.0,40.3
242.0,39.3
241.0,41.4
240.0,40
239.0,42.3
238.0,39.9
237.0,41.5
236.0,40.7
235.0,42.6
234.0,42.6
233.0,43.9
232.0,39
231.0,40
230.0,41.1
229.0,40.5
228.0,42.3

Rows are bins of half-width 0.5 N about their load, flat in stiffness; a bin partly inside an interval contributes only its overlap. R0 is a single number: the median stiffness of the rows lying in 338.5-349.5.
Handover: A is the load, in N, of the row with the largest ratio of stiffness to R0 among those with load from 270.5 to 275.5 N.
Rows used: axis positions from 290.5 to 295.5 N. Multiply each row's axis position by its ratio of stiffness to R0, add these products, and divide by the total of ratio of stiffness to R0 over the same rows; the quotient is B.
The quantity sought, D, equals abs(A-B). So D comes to 19.0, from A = 274.0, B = 293.0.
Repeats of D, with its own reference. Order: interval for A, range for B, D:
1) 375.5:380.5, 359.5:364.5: 14.0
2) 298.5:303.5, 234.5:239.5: 63.0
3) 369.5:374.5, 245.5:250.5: 126.0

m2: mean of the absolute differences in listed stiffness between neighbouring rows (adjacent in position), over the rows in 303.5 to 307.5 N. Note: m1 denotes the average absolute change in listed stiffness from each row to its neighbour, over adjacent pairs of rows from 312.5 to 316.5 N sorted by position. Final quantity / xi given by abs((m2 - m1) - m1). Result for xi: 2.7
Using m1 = 2.6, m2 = 2.4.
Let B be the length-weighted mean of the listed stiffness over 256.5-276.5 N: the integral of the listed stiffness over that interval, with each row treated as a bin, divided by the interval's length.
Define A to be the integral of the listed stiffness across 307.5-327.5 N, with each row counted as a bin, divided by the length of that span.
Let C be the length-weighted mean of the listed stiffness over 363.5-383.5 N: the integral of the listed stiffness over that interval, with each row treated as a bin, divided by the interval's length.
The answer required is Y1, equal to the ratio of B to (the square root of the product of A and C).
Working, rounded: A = 31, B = 41.7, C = 39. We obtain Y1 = 1.20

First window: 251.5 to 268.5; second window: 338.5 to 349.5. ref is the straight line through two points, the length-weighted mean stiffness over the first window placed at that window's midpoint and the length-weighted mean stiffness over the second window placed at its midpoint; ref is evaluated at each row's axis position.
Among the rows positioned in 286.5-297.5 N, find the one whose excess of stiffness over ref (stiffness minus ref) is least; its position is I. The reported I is 294.0 N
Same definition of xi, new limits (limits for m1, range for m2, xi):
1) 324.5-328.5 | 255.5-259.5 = 2.0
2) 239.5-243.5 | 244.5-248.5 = 0.9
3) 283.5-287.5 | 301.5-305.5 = 1.3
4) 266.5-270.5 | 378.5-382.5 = 4.8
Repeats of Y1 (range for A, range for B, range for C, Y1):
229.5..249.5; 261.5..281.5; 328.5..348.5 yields 1.13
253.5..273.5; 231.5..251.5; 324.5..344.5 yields 1.12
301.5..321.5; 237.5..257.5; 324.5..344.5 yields 1.39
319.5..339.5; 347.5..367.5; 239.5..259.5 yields 0.92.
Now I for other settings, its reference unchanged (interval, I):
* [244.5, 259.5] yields 247.0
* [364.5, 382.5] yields 368.0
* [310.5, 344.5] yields 311.0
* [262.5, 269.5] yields 263.0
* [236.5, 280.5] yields 242.0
